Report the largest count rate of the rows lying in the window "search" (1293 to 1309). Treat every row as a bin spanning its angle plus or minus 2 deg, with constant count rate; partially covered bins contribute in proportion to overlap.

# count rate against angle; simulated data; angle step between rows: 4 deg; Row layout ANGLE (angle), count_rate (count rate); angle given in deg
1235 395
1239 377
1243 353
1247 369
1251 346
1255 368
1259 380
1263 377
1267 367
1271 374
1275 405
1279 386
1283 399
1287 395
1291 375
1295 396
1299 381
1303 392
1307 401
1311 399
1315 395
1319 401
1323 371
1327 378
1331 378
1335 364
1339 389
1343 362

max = 401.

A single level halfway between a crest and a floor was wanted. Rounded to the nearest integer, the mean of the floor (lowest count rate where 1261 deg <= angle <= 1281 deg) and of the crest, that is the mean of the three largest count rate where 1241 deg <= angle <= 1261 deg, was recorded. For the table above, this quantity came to 370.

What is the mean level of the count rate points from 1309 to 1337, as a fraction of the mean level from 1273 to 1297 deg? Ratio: 0.98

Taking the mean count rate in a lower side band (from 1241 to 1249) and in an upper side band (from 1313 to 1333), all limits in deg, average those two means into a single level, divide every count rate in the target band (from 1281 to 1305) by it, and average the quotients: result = 1.05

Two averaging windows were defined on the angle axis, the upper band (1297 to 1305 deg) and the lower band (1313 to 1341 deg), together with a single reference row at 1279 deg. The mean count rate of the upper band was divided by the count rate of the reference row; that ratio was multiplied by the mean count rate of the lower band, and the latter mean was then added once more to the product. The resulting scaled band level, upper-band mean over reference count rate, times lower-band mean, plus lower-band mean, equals 765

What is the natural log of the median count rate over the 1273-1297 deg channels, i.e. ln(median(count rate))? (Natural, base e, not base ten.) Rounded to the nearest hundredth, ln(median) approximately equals 5.98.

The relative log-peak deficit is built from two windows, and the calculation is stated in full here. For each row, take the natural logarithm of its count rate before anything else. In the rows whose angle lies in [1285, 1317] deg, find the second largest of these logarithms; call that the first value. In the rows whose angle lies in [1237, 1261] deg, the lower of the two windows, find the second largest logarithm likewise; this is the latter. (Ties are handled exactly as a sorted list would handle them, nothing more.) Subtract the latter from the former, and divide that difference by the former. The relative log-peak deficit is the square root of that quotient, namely 0.097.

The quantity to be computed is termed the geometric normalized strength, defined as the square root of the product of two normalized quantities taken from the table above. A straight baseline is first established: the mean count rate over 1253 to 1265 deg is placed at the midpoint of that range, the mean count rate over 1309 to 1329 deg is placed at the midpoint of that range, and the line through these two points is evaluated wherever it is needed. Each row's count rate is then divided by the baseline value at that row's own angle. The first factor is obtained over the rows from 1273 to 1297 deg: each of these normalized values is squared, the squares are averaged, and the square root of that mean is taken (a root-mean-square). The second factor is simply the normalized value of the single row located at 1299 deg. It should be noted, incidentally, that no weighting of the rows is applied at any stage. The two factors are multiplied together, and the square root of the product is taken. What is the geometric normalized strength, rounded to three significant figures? 1.01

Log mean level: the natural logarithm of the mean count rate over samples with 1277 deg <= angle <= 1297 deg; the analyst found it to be 5.97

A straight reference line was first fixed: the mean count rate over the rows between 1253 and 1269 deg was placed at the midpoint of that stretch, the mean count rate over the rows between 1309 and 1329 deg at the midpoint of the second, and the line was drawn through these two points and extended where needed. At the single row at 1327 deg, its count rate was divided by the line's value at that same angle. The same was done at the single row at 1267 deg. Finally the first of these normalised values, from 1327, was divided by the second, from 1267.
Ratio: 0.99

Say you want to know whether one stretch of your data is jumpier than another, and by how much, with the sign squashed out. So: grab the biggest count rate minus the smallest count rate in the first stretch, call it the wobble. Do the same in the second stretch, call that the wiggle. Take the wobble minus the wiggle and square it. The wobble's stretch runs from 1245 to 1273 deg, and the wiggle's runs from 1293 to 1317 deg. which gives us 196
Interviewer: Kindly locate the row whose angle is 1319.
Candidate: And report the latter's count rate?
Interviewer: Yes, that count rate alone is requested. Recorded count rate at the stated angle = 401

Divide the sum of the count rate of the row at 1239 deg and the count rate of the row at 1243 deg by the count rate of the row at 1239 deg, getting 1.94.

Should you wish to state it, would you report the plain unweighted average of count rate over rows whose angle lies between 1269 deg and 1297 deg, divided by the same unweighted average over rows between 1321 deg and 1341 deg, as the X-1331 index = 1.04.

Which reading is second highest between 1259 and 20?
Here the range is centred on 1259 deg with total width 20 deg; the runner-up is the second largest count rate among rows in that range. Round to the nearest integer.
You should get 377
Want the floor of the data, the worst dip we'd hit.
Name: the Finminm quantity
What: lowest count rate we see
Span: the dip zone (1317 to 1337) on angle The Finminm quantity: 364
